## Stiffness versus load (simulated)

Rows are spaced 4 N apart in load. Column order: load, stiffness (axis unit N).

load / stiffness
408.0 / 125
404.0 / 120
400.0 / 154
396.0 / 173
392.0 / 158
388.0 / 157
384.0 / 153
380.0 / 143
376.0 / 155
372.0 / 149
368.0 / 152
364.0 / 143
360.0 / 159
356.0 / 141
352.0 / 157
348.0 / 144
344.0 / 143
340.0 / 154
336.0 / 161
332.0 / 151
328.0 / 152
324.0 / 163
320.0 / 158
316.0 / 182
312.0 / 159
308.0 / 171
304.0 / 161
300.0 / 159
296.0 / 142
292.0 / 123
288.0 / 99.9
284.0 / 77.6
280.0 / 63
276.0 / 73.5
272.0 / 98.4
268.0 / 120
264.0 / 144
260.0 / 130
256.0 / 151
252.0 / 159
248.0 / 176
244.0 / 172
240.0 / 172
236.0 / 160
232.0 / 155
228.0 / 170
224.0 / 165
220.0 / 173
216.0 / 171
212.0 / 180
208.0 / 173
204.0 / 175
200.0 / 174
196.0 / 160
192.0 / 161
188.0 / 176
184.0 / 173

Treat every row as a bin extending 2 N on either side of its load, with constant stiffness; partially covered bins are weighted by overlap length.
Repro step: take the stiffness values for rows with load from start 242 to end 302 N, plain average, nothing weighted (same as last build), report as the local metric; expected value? 126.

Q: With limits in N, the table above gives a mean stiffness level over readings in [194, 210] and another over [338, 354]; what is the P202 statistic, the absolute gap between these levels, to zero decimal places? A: 21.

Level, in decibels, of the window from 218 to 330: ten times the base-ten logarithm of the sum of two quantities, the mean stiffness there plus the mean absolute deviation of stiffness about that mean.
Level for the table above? 22.3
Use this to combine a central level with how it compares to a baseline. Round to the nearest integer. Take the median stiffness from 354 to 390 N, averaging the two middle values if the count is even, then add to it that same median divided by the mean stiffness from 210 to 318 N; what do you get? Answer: 153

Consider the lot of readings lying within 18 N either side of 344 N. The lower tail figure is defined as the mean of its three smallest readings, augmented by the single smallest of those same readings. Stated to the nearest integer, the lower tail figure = 284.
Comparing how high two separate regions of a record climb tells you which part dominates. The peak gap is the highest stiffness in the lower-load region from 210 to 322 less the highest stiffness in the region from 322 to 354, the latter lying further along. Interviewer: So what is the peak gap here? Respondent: 19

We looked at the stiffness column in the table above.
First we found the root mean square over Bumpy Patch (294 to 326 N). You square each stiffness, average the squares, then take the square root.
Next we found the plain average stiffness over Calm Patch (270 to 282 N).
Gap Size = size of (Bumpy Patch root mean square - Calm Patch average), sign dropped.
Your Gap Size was 84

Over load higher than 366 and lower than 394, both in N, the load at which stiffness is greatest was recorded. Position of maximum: 392.0 N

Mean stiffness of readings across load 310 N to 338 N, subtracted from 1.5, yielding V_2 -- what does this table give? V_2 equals -159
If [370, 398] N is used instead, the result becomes -154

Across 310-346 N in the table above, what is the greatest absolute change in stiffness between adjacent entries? 24.0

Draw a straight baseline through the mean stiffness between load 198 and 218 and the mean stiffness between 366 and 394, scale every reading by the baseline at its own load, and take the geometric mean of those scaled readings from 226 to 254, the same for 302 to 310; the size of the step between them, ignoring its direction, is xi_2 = 0.05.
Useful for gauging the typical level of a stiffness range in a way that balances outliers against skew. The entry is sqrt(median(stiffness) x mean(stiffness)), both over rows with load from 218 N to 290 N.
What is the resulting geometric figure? 145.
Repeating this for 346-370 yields 149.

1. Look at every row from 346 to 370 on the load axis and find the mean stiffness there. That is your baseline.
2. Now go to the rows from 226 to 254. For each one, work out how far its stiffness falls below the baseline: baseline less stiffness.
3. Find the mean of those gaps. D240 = -17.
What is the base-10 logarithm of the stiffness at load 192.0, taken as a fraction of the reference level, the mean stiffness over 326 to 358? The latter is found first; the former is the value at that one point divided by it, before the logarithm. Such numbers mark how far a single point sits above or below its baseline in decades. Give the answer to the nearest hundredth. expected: 0.03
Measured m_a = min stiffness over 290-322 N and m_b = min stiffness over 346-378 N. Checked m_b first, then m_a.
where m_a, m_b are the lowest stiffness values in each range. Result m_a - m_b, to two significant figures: -18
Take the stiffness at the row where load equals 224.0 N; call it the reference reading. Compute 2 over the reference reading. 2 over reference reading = 0.0121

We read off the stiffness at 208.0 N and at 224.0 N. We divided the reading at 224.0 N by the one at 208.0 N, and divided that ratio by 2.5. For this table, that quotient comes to 0.382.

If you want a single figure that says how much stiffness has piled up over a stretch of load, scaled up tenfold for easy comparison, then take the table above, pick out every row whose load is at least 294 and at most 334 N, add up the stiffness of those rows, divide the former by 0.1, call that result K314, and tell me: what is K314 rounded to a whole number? 15980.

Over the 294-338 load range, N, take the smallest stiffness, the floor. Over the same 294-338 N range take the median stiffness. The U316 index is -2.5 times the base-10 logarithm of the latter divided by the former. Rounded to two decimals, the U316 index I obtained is -0.12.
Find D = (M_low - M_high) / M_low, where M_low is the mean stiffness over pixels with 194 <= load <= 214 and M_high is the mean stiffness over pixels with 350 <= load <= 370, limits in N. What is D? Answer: 0.13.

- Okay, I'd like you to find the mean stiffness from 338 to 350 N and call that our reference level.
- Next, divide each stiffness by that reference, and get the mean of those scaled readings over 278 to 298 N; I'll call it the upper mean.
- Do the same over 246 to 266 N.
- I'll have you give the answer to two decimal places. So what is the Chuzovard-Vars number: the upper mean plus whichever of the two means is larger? 1.72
